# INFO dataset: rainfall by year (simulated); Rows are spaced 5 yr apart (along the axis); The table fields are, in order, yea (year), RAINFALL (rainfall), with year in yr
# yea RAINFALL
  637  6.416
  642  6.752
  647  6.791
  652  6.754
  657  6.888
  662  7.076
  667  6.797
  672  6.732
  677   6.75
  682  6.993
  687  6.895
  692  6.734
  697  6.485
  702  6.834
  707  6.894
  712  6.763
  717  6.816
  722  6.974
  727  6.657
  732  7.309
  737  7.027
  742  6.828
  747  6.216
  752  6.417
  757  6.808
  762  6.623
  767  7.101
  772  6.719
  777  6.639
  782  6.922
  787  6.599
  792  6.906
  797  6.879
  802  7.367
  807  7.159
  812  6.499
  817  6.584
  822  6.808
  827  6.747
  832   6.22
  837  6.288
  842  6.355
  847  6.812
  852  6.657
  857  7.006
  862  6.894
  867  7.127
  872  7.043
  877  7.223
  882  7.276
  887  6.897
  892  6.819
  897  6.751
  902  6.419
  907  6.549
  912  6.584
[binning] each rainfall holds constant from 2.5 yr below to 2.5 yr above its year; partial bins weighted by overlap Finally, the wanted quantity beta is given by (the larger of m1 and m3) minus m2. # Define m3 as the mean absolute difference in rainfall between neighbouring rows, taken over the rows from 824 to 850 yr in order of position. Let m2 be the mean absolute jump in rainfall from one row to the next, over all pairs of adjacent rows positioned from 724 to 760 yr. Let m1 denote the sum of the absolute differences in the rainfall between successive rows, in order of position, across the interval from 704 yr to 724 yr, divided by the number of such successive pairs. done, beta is -0.11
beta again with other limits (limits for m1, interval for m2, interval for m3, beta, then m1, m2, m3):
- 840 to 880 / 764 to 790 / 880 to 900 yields -0.04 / 0.22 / 0.27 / 0.175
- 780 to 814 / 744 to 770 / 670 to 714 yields 0.02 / 0.34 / 0.31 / 0.164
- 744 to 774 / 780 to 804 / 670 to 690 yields 0.04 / 0.33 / 0.29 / 0.120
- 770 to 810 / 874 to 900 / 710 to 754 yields 0.16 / 0.25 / 0.14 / 0.309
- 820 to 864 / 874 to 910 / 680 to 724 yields 0.05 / 0.22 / 0.17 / 0.157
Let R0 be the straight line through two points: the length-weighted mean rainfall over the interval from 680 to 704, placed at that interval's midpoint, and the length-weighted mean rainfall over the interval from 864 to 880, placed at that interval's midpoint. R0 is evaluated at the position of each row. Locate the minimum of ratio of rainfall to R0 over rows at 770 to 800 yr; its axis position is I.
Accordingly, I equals 787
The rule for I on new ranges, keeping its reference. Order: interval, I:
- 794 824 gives 812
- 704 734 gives 727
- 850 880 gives 852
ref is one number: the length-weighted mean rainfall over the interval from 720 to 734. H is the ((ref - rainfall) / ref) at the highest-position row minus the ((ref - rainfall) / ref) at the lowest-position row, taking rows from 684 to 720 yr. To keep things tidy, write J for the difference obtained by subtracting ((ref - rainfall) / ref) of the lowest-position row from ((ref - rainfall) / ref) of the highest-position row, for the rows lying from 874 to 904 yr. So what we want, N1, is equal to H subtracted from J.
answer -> 0.10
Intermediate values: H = 0.01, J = 0.12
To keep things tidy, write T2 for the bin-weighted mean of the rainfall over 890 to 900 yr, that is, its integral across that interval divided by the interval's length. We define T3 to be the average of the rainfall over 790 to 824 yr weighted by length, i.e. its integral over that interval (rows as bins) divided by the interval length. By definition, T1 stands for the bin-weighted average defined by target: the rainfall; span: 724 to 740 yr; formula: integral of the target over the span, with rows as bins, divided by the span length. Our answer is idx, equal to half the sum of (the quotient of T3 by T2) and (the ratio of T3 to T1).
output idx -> 1.00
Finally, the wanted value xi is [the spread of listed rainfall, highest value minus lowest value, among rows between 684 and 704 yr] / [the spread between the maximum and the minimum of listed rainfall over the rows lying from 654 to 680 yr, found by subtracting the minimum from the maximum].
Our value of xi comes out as 1.19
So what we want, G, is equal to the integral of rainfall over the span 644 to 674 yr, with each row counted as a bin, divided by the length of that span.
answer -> 6.84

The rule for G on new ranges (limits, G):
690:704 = 6.68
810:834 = 6.58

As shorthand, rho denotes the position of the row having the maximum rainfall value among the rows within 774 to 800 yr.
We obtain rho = 782 yr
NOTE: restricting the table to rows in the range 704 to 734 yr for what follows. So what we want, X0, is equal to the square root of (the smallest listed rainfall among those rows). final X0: 2.58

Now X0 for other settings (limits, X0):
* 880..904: 2.53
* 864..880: 2.65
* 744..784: 2.49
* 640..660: 2.60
